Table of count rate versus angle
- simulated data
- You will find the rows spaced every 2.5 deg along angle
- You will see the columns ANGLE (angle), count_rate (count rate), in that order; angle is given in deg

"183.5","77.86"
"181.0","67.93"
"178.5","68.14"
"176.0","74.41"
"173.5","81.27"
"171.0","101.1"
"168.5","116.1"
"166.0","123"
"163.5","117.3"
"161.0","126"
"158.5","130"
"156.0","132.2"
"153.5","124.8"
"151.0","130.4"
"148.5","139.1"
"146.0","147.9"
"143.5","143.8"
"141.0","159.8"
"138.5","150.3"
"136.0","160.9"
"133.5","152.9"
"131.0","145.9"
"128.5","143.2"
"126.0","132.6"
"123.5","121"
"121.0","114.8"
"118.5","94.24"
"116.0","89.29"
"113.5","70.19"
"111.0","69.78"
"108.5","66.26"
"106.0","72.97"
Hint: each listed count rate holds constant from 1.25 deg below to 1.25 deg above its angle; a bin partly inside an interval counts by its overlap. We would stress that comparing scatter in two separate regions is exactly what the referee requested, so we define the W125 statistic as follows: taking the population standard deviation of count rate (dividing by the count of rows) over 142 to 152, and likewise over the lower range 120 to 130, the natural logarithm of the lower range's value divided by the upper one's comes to 0.52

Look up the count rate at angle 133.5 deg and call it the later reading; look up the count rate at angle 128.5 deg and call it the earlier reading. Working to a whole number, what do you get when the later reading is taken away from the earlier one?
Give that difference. -10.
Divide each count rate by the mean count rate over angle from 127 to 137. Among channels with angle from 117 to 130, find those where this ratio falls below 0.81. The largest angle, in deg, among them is 123.5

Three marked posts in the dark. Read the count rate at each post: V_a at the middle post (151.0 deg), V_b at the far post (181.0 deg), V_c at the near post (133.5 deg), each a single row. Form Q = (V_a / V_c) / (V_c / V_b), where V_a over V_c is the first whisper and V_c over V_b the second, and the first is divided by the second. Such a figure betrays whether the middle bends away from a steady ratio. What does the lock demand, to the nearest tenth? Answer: 0.4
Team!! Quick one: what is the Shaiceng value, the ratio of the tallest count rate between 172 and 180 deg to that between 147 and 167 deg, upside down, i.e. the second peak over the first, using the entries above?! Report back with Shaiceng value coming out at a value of 1.7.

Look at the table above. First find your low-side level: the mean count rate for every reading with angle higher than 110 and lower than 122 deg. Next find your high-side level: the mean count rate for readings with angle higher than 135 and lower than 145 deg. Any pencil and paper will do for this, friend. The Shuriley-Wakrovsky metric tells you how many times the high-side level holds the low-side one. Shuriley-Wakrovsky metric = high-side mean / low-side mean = 1.75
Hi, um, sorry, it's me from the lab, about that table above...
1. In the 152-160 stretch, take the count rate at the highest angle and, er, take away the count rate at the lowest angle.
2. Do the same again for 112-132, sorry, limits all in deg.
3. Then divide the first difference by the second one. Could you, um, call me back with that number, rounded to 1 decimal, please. 0.1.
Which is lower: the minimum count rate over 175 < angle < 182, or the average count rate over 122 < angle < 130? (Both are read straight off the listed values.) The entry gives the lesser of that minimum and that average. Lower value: 68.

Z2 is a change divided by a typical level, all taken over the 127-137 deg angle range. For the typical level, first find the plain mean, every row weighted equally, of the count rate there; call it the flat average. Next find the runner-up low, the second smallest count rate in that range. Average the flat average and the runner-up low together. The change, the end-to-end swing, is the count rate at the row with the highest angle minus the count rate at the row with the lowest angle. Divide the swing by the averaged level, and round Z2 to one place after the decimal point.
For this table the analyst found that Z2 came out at 0.1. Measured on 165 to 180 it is -0.7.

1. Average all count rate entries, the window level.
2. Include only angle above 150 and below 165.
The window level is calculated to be 127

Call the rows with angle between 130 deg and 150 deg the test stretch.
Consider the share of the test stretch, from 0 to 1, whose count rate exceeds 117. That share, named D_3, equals 1.0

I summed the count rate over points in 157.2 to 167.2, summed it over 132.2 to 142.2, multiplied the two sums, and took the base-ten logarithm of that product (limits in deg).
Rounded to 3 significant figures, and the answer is 5.49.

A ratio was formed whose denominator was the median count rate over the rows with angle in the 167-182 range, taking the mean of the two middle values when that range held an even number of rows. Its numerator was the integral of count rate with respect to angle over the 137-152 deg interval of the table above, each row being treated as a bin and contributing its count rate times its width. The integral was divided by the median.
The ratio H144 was 28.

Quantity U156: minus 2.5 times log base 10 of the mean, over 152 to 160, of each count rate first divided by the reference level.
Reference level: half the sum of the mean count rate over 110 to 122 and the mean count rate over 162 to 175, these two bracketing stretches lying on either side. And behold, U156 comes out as -0.30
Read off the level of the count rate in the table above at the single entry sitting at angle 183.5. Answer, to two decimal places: 77.86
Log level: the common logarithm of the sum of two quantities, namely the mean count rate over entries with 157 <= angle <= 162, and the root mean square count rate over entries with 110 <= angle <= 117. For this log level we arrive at 2.31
